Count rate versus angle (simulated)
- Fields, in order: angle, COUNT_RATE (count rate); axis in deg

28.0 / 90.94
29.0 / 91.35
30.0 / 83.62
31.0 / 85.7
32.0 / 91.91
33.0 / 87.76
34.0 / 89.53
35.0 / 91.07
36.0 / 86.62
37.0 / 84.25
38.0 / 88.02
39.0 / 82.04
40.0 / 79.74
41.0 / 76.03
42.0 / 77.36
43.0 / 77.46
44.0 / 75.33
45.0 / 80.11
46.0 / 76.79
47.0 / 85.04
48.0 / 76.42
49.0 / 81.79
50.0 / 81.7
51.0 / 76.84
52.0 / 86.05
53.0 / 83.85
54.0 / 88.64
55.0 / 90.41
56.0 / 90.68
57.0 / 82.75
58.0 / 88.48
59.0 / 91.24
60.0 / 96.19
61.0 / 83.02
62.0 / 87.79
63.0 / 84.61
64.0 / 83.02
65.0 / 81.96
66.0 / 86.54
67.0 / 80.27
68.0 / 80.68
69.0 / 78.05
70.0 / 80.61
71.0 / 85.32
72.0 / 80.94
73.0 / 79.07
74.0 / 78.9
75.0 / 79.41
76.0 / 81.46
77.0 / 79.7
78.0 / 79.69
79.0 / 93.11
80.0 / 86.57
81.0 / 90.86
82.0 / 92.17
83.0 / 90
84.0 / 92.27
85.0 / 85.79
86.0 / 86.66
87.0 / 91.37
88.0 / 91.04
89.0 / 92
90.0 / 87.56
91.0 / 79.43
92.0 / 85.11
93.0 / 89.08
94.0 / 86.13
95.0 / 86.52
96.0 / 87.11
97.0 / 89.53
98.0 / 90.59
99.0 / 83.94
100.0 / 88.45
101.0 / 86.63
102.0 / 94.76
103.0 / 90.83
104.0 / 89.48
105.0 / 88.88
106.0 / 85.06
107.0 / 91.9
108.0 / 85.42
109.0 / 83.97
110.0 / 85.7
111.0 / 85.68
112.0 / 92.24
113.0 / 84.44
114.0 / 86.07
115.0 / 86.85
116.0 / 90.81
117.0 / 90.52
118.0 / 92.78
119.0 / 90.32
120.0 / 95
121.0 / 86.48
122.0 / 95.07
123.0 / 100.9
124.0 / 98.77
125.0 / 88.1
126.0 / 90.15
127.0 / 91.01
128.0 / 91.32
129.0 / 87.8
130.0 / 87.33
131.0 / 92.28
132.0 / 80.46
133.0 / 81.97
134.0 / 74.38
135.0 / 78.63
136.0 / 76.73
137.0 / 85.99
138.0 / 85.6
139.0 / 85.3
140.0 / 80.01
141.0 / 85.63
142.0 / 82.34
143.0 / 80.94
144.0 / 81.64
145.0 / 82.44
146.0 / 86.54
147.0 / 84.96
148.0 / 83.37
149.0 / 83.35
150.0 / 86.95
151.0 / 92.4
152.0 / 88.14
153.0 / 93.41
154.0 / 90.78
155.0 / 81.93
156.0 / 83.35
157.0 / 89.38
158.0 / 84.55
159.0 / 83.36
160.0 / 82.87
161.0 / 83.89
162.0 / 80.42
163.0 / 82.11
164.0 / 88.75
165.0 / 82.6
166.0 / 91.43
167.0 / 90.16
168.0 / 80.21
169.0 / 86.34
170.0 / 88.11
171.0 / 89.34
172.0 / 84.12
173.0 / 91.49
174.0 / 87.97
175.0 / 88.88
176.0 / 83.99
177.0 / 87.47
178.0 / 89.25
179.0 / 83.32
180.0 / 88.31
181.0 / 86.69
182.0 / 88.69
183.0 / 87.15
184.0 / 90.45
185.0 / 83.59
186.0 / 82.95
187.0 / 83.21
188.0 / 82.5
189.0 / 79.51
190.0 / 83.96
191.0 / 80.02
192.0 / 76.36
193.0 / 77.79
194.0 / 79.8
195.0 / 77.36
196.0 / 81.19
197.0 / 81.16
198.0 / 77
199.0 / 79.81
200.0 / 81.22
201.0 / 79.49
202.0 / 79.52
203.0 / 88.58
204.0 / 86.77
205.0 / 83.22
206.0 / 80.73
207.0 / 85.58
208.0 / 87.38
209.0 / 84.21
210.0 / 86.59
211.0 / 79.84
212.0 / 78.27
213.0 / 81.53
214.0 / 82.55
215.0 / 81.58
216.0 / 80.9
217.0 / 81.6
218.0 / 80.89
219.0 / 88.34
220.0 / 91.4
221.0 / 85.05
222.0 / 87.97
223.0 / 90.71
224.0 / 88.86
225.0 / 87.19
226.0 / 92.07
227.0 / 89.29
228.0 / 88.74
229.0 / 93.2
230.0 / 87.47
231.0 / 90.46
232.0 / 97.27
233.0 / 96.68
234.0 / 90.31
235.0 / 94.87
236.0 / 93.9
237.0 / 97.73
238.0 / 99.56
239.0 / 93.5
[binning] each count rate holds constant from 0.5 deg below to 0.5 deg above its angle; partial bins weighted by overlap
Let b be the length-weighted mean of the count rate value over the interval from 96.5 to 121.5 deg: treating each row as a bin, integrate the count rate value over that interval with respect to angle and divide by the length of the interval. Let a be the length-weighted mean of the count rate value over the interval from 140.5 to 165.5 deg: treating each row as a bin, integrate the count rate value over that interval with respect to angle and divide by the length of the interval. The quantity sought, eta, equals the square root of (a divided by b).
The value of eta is 0.98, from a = 85.0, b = 88.7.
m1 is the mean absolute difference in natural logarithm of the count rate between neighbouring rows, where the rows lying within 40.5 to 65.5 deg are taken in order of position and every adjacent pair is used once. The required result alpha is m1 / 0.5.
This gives 0.102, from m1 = 0.0509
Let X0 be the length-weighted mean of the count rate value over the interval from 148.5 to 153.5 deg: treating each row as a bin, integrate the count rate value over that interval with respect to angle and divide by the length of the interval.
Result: 89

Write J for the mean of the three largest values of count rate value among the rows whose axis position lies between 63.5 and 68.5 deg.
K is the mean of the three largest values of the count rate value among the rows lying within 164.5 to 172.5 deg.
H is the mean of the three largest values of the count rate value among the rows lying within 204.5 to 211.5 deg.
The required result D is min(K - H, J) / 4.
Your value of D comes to 0.9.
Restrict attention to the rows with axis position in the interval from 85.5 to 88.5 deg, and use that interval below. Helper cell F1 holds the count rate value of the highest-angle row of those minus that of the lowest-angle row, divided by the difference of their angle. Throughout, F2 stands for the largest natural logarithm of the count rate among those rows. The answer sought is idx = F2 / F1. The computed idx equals 2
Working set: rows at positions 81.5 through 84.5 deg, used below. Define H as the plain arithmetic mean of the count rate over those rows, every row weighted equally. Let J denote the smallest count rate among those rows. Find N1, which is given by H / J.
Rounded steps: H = 91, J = 90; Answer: 1.02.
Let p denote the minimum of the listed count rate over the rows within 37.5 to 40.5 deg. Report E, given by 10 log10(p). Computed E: 19.02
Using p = 79.74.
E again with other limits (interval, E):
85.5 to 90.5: 19.38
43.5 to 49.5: 18.77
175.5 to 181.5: 19.21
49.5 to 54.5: 18.86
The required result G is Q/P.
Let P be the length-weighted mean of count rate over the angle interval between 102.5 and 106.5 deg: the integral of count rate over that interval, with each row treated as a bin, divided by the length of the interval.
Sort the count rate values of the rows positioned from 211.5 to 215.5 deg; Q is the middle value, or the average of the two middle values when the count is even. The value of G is 0.92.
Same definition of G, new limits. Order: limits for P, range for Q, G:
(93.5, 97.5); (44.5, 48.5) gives 0.90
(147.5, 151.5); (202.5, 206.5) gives 0.98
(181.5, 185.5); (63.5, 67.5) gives 0.94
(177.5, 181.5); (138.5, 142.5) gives 0.96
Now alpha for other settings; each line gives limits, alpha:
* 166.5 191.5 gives 0.083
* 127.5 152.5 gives 0.083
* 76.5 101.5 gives 0.082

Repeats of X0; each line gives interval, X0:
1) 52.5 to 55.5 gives 88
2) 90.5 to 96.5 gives 86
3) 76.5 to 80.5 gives 85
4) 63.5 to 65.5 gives 82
